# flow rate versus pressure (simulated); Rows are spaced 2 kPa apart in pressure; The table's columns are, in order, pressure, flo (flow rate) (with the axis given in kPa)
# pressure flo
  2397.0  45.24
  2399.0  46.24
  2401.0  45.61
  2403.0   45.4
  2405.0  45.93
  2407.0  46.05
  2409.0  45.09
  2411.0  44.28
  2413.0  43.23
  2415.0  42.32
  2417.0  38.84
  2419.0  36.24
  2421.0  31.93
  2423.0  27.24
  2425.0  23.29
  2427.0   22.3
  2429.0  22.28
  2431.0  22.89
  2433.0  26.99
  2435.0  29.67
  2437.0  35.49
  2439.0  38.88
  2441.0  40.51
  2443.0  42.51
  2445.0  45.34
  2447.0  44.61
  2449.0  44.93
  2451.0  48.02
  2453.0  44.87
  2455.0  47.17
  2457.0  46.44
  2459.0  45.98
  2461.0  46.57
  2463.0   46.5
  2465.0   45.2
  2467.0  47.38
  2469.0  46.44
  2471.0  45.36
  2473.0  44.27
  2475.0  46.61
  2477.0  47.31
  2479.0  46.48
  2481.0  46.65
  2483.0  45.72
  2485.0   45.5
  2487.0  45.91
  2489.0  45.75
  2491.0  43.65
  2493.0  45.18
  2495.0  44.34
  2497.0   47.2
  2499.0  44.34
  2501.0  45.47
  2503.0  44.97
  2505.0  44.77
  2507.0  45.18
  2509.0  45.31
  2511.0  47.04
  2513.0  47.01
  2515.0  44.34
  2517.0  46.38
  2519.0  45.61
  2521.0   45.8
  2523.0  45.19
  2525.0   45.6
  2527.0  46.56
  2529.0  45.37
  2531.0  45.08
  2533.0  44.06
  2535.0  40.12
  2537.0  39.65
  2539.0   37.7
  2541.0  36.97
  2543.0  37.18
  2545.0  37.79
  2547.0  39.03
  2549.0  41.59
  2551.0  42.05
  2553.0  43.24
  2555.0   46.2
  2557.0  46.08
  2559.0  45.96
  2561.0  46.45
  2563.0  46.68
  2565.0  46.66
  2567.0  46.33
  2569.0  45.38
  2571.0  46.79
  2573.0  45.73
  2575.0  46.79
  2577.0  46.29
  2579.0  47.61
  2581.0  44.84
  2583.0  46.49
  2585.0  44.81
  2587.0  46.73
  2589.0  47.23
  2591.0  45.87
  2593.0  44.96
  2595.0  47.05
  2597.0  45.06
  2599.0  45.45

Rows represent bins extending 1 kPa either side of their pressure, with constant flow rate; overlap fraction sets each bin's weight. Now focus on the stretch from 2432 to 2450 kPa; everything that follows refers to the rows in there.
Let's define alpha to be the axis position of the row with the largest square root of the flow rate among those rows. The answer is 2445.0 kPa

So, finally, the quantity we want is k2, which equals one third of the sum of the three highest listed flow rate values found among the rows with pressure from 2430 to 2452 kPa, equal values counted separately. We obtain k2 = 46.1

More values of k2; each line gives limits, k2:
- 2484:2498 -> 46.3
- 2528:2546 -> 44.8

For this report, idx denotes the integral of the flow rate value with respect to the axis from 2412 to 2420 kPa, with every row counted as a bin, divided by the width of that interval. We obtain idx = 40.2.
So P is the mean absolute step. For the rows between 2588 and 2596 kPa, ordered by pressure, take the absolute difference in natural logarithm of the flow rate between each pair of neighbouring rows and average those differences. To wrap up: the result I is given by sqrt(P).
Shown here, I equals 0.178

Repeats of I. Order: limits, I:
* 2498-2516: 0.137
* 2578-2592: 0.189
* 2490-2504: 0.189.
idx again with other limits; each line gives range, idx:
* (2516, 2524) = 45.7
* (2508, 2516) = 45.9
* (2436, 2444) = 39.3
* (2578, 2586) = 45.9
